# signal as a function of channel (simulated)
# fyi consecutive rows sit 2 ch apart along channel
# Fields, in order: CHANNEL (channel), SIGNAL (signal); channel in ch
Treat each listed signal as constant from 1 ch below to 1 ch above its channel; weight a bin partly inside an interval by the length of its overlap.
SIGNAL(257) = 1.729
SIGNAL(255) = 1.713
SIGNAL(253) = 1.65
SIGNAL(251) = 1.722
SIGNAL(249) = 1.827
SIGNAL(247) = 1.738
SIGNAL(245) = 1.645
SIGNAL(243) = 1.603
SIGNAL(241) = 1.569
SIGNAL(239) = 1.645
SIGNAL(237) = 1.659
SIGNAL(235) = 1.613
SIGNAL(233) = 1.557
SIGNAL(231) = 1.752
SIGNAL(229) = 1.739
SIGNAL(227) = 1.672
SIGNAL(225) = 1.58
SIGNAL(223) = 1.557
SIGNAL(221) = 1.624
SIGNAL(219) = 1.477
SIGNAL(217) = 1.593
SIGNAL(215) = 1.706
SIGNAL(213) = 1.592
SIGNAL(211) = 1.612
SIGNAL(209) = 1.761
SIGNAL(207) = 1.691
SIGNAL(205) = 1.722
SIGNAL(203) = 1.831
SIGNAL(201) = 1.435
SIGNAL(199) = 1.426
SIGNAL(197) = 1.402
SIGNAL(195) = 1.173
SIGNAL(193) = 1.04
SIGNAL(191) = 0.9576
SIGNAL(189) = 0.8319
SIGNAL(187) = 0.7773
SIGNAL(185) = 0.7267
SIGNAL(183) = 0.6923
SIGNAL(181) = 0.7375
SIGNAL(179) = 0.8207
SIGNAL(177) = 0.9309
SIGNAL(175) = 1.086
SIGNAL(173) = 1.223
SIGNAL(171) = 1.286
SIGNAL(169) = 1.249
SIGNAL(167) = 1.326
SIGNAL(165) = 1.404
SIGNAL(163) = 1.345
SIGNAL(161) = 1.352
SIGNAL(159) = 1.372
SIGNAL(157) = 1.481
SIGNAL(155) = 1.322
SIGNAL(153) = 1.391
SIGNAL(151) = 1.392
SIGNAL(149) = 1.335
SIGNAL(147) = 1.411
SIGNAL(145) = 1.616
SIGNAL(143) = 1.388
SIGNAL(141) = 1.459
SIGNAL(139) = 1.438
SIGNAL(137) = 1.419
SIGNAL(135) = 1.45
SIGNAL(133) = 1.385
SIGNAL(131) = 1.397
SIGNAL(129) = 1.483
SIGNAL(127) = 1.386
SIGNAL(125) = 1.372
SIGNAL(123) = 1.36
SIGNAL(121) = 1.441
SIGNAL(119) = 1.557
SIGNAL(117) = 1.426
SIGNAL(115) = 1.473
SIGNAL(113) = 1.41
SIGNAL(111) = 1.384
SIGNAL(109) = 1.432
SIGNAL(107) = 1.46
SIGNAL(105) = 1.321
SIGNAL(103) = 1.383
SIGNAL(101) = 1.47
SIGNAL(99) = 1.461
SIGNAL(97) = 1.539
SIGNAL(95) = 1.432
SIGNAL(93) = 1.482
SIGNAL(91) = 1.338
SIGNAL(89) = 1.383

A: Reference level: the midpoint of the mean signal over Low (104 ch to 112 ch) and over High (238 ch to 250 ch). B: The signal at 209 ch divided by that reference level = 1.15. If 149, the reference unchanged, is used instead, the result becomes 0.87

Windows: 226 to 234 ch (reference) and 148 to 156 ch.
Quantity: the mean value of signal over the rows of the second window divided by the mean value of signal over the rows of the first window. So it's 0.8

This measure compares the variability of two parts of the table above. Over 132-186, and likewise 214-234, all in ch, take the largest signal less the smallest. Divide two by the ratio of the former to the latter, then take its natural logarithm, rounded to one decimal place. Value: -0.5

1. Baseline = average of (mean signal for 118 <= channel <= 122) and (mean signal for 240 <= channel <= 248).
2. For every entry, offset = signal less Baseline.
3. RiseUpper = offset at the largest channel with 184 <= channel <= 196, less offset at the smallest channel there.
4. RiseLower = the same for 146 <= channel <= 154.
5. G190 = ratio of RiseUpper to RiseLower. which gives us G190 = -22.3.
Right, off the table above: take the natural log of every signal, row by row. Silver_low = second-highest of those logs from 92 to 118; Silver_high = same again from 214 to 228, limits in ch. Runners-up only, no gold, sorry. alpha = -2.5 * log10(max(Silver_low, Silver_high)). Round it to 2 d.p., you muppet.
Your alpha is 0.72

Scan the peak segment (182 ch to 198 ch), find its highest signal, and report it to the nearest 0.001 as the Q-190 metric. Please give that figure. 1.402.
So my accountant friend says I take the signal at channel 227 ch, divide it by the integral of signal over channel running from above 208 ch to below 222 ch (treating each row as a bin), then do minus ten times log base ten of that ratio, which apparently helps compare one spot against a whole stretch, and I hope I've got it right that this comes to 11.3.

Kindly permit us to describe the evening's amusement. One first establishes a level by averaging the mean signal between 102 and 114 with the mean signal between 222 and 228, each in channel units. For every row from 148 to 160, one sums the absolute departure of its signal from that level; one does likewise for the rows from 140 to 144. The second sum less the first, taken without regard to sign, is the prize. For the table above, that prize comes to 0.6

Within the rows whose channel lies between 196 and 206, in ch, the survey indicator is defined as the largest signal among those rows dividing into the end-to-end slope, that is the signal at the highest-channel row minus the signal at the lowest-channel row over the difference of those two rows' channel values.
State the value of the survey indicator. 0.022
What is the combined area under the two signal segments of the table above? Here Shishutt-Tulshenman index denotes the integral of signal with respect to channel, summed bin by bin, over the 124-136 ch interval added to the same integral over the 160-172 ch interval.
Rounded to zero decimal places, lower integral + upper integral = 33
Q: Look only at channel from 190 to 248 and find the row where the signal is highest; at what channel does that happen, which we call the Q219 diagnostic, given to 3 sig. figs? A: 203 ch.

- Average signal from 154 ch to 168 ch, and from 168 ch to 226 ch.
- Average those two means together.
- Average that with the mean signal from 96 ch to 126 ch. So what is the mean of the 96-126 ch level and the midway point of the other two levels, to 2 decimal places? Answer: 1.38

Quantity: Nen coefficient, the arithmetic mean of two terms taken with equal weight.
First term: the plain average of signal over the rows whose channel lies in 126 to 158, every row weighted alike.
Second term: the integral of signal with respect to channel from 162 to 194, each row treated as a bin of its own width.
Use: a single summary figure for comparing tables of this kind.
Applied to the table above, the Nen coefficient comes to 17.1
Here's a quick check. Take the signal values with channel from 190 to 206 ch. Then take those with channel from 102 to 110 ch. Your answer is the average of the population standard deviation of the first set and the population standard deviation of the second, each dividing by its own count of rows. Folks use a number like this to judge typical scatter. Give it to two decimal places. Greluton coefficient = 0.17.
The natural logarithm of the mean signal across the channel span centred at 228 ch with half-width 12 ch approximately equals 0.48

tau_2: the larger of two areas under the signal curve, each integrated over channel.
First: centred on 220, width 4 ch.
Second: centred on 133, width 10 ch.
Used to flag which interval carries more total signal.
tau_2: 14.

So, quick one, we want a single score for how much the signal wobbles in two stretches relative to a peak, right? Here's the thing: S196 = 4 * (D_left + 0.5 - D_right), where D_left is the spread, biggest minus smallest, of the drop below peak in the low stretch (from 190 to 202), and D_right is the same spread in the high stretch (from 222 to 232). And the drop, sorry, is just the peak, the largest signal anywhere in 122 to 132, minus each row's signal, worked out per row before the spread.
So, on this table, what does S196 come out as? 3.1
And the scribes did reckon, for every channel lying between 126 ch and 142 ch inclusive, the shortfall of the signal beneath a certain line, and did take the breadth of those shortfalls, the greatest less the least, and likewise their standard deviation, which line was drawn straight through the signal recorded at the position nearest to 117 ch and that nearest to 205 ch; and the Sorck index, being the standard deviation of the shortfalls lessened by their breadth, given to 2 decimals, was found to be -0.08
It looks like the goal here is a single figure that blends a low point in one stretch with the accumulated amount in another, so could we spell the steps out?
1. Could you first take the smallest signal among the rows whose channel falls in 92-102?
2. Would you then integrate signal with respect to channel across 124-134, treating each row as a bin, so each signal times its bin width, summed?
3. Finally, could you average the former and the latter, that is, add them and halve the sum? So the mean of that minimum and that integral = 7.7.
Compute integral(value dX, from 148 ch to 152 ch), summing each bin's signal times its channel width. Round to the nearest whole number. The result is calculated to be 5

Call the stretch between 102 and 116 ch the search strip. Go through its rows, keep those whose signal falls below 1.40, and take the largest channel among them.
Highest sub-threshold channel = 111 ch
